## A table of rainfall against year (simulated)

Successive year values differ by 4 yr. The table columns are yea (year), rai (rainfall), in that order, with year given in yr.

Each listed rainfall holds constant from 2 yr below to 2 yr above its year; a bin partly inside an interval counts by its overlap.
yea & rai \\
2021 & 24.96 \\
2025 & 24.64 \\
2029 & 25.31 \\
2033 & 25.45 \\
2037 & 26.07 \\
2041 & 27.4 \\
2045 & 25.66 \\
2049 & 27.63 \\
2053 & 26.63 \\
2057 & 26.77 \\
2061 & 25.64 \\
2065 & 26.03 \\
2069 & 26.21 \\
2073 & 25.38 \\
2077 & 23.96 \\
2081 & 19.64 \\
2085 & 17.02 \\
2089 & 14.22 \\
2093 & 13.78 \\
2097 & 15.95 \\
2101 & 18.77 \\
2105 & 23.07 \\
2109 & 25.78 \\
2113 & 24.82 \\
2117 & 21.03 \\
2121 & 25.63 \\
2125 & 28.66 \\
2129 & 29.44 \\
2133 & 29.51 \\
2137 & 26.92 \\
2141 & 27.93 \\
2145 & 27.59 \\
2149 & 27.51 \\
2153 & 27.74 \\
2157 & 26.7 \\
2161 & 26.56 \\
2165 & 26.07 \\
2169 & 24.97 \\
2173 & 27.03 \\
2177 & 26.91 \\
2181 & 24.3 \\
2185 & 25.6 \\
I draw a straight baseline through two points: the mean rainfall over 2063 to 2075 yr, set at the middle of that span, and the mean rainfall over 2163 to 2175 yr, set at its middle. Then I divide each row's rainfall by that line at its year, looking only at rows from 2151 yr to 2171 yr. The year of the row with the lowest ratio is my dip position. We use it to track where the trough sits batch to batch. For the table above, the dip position 2169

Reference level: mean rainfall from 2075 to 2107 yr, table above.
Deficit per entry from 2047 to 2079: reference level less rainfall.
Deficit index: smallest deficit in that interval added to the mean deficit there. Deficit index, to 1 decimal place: -17.1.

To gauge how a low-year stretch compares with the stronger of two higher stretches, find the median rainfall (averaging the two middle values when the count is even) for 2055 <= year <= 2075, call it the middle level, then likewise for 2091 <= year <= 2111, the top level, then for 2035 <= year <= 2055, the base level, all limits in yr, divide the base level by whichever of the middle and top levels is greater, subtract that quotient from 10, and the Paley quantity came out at 8.98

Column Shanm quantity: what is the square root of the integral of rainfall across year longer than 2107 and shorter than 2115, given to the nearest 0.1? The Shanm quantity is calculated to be 14.2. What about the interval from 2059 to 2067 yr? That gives 14.4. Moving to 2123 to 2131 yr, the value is 15.2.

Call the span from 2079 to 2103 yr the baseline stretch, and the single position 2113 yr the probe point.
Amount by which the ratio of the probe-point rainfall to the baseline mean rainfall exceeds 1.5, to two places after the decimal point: 0.00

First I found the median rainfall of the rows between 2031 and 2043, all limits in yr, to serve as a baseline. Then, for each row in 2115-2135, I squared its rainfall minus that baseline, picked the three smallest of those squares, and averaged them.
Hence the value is 6.09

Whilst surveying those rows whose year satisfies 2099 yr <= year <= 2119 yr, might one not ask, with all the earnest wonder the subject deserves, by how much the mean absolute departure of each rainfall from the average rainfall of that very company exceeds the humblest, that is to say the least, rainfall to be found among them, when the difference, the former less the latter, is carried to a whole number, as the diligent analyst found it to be -17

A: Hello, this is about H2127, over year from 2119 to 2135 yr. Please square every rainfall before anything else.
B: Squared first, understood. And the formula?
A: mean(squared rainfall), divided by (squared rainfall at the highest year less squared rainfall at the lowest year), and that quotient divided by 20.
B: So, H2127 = 0.2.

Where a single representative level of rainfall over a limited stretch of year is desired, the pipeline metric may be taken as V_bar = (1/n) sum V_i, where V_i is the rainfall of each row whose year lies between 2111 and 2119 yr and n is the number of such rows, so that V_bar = 22.9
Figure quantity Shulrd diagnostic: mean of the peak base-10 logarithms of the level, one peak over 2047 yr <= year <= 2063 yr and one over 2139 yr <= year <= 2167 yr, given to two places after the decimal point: 1.44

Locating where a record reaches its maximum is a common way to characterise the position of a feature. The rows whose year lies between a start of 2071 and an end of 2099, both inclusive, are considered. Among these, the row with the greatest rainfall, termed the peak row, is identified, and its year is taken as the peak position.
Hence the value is 2073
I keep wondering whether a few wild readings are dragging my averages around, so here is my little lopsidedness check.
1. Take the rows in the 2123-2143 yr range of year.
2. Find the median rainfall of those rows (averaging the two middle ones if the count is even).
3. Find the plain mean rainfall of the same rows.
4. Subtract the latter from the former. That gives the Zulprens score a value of 0.17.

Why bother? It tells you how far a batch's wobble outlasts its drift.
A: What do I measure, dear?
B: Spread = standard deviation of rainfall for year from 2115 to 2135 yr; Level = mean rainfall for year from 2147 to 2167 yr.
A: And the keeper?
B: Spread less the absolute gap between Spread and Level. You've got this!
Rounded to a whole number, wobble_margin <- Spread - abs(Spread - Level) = -20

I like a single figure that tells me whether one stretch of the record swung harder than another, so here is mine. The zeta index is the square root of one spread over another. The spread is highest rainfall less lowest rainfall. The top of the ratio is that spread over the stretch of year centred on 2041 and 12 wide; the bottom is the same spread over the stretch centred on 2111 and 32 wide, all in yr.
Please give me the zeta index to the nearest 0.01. 0.37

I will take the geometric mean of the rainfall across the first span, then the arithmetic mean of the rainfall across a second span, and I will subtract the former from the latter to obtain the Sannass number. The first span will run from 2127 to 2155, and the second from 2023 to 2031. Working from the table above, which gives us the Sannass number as -3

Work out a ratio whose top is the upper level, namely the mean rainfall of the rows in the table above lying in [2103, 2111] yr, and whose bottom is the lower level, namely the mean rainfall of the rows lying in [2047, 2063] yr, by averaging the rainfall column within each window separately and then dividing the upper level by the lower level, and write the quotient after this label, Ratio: 0.92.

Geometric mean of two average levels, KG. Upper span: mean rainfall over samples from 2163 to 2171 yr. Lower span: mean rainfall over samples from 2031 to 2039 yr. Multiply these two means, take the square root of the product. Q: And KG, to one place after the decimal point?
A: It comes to 25.6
